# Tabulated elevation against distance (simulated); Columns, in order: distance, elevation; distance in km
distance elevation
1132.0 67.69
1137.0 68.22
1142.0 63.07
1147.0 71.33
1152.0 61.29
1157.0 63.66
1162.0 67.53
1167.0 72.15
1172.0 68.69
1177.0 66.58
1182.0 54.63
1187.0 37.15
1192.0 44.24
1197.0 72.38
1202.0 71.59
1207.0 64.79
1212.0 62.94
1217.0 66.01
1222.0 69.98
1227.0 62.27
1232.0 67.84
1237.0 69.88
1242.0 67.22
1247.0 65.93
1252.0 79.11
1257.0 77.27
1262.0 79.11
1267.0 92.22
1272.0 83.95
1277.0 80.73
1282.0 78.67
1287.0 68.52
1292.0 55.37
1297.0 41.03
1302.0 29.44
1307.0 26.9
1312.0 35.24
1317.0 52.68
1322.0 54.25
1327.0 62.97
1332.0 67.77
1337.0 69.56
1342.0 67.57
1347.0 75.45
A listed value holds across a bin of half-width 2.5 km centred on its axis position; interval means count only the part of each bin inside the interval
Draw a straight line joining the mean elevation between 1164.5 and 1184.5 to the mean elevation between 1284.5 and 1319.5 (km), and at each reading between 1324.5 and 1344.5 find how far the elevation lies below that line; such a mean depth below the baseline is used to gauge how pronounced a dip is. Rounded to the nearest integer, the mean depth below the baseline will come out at -28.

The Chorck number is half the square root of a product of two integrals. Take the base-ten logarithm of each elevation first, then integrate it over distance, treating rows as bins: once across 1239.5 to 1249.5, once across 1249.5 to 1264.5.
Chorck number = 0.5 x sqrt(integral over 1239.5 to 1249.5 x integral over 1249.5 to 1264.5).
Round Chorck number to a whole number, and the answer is 11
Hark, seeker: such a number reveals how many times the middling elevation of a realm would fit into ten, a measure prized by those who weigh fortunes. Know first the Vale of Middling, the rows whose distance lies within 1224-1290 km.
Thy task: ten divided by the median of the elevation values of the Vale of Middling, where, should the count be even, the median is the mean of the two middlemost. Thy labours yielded 0.129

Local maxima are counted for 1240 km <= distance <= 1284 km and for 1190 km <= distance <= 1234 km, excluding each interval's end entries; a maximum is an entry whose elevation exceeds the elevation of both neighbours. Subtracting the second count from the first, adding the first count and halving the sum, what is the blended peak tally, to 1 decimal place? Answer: 1.0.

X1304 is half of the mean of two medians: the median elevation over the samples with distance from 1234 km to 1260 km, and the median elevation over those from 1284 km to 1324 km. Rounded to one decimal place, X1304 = 29.2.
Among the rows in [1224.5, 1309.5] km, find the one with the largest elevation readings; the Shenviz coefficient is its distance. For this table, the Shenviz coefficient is 1267.0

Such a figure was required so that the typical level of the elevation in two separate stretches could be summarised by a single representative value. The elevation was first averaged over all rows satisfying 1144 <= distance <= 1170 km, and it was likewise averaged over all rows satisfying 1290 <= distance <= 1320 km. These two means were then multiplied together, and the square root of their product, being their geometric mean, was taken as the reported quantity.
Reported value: 52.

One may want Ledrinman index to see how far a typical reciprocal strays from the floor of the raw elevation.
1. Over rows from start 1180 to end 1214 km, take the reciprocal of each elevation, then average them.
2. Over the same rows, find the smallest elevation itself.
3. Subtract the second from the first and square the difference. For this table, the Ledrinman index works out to 1379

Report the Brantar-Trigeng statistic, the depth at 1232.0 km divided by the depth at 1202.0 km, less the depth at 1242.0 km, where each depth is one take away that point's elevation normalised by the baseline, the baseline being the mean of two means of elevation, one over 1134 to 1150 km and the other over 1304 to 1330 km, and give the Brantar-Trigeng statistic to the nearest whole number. 1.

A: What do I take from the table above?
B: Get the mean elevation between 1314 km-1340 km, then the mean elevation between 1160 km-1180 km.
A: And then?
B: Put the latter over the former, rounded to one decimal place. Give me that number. 1.1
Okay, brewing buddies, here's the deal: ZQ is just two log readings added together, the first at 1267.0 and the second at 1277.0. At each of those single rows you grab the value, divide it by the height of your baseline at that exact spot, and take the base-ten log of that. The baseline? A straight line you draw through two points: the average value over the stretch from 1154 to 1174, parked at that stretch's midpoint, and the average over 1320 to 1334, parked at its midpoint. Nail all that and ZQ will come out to 0.26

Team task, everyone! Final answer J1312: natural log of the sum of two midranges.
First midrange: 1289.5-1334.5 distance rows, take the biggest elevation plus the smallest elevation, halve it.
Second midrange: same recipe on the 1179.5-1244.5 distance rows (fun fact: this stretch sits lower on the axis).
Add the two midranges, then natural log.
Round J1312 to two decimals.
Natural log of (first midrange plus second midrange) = 4.63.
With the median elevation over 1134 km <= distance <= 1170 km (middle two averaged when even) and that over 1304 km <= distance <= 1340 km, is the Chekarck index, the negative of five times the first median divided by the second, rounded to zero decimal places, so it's -6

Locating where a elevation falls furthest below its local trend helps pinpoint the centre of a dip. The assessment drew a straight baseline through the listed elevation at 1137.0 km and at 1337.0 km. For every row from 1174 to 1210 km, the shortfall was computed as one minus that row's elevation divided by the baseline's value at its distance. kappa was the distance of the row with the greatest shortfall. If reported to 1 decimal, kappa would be 1187.0 km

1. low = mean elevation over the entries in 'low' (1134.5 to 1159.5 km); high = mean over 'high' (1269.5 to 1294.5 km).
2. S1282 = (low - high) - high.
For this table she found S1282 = -81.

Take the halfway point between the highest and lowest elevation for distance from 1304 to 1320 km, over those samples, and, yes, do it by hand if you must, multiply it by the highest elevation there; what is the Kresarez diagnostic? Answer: 2096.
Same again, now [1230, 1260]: 5737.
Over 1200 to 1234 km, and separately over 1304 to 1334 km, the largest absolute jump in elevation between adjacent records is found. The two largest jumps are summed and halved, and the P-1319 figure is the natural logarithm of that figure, 2.53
